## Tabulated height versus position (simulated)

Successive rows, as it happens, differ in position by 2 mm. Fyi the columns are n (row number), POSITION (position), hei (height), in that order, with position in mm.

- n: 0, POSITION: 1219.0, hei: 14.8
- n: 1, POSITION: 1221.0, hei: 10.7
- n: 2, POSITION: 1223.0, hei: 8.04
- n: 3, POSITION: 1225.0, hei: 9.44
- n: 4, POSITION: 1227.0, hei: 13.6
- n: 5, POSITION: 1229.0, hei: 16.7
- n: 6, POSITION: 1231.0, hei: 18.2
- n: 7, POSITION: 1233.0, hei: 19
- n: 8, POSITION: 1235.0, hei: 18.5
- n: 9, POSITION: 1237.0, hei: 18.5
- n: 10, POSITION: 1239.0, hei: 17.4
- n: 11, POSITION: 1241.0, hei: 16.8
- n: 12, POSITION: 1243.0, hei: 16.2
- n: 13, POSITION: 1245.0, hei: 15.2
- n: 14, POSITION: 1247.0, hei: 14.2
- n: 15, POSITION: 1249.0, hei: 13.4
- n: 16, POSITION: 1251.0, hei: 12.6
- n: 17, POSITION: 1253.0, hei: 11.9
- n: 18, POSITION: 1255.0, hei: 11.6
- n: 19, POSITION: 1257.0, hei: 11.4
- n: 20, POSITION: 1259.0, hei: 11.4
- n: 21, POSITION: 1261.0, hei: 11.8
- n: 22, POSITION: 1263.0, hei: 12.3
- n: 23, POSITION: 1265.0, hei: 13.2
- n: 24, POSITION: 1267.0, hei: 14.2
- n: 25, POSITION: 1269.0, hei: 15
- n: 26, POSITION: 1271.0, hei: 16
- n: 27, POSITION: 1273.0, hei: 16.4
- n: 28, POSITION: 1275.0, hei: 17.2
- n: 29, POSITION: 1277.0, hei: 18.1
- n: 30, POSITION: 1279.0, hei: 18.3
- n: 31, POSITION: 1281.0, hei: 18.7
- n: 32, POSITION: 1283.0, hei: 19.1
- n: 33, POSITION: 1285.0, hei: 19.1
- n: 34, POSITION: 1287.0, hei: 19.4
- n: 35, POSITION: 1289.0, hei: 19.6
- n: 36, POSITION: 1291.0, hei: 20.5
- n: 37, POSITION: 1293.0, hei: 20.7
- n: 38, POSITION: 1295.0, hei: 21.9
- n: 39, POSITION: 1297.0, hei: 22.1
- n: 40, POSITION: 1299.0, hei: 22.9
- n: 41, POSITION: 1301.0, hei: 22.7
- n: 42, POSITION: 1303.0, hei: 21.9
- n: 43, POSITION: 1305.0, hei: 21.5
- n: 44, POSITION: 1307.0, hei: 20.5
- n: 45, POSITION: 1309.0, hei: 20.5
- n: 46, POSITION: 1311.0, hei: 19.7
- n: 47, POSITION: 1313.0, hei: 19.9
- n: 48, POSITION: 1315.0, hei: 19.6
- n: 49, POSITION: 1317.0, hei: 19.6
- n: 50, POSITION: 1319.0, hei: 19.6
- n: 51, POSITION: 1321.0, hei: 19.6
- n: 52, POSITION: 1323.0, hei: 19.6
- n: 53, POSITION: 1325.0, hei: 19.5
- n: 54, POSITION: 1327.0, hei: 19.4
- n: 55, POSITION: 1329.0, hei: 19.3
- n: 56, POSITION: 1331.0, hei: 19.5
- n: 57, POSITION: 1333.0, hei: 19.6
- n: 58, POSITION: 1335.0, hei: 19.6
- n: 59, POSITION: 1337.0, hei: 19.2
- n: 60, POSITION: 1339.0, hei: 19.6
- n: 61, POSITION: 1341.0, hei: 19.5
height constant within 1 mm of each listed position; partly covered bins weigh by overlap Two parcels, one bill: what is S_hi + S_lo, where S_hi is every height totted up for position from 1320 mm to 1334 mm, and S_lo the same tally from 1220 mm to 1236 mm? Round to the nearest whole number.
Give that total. 251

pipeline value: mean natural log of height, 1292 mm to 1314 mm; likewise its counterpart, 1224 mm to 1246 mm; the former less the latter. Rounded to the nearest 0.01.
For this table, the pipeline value 0.28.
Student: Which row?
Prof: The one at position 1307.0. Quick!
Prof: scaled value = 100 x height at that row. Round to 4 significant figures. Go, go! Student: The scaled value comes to 2050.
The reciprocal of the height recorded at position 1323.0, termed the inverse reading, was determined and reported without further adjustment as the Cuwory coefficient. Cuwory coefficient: 0.0510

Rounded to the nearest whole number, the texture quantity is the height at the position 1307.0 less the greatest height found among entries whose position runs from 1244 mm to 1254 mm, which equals 5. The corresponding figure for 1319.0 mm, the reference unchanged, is 4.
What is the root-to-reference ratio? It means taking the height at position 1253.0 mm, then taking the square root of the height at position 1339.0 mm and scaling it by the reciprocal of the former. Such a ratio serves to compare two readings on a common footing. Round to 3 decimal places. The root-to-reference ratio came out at 0.372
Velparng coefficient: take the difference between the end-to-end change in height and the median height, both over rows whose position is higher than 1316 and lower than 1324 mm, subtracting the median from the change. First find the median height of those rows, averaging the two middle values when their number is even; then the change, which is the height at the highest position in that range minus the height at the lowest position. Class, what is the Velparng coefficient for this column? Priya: -20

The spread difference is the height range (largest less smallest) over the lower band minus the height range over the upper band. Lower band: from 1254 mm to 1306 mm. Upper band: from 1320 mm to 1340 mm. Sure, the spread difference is 11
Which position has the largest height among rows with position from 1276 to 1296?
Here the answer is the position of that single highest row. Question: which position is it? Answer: 1295.0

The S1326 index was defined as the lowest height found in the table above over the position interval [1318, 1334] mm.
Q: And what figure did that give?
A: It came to 19.3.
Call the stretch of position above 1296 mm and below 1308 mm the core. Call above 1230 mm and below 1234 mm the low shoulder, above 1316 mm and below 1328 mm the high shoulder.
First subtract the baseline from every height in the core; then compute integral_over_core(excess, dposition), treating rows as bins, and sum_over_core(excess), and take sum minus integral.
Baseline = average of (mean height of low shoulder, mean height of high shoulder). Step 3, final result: -17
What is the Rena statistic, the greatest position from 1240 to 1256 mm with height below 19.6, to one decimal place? 1255.0 mm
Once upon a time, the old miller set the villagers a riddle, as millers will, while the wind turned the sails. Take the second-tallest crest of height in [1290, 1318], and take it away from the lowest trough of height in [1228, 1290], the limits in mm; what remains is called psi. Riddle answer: -11.3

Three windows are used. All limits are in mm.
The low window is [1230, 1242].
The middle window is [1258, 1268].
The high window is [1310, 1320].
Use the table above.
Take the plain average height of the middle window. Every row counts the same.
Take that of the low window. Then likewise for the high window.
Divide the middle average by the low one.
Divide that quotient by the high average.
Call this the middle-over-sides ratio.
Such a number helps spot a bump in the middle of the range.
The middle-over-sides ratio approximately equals 0.035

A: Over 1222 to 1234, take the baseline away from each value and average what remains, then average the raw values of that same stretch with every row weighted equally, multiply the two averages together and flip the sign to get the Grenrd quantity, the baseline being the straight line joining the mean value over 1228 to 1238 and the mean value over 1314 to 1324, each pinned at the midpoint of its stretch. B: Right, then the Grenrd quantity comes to 56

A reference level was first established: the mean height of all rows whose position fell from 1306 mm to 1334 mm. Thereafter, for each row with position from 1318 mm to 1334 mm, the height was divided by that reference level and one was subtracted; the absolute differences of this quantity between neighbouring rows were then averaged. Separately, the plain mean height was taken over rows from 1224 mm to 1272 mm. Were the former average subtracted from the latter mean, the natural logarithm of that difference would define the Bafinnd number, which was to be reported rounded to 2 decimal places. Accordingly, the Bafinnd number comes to 2.68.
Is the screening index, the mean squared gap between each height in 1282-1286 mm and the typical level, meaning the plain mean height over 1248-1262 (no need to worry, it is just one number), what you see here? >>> 50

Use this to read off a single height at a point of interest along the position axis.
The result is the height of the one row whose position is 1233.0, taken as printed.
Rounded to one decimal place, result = 19.0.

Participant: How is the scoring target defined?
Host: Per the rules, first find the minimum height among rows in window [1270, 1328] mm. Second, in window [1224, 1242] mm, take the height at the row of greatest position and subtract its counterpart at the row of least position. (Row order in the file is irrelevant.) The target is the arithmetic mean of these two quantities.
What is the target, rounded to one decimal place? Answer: 11.7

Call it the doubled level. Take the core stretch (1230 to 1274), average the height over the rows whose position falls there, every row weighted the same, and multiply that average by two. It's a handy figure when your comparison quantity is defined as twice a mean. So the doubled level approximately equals 30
